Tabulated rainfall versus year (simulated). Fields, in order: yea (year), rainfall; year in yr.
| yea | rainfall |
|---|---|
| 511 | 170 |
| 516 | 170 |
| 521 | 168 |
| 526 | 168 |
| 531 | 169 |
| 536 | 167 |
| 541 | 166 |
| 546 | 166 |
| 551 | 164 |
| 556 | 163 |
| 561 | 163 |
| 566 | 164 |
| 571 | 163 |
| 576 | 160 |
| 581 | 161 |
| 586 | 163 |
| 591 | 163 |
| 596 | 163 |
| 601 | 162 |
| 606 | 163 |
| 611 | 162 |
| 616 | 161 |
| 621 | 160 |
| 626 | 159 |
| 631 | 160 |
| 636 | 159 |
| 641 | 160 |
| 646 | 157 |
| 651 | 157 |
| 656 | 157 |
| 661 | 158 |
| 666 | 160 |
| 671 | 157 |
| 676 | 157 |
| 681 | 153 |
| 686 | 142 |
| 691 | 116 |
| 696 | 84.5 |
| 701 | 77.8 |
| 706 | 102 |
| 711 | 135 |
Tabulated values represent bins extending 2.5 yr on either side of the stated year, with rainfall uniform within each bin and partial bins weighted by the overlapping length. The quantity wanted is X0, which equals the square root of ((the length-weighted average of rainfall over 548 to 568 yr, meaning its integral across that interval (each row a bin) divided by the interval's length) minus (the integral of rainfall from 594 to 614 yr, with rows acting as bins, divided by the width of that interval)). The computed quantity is 1.0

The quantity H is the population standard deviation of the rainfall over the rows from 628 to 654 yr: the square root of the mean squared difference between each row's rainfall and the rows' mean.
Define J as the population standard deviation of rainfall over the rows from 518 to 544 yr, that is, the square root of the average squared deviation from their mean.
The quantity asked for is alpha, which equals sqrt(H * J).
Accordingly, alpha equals 1.18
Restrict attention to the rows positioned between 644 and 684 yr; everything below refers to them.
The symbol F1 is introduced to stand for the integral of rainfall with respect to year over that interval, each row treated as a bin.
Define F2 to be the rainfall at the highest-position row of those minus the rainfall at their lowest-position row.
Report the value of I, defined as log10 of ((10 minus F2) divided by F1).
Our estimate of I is -2.65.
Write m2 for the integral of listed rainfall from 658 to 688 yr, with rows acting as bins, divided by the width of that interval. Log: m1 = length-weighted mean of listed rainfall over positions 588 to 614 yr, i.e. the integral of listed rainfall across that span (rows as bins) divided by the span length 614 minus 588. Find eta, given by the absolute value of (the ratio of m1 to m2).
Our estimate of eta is 1.05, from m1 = 163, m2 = 155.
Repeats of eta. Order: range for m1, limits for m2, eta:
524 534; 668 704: 1.33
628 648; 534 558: 0.96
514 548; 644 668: 1.06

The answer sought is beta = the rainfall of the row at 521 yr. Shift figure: 168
